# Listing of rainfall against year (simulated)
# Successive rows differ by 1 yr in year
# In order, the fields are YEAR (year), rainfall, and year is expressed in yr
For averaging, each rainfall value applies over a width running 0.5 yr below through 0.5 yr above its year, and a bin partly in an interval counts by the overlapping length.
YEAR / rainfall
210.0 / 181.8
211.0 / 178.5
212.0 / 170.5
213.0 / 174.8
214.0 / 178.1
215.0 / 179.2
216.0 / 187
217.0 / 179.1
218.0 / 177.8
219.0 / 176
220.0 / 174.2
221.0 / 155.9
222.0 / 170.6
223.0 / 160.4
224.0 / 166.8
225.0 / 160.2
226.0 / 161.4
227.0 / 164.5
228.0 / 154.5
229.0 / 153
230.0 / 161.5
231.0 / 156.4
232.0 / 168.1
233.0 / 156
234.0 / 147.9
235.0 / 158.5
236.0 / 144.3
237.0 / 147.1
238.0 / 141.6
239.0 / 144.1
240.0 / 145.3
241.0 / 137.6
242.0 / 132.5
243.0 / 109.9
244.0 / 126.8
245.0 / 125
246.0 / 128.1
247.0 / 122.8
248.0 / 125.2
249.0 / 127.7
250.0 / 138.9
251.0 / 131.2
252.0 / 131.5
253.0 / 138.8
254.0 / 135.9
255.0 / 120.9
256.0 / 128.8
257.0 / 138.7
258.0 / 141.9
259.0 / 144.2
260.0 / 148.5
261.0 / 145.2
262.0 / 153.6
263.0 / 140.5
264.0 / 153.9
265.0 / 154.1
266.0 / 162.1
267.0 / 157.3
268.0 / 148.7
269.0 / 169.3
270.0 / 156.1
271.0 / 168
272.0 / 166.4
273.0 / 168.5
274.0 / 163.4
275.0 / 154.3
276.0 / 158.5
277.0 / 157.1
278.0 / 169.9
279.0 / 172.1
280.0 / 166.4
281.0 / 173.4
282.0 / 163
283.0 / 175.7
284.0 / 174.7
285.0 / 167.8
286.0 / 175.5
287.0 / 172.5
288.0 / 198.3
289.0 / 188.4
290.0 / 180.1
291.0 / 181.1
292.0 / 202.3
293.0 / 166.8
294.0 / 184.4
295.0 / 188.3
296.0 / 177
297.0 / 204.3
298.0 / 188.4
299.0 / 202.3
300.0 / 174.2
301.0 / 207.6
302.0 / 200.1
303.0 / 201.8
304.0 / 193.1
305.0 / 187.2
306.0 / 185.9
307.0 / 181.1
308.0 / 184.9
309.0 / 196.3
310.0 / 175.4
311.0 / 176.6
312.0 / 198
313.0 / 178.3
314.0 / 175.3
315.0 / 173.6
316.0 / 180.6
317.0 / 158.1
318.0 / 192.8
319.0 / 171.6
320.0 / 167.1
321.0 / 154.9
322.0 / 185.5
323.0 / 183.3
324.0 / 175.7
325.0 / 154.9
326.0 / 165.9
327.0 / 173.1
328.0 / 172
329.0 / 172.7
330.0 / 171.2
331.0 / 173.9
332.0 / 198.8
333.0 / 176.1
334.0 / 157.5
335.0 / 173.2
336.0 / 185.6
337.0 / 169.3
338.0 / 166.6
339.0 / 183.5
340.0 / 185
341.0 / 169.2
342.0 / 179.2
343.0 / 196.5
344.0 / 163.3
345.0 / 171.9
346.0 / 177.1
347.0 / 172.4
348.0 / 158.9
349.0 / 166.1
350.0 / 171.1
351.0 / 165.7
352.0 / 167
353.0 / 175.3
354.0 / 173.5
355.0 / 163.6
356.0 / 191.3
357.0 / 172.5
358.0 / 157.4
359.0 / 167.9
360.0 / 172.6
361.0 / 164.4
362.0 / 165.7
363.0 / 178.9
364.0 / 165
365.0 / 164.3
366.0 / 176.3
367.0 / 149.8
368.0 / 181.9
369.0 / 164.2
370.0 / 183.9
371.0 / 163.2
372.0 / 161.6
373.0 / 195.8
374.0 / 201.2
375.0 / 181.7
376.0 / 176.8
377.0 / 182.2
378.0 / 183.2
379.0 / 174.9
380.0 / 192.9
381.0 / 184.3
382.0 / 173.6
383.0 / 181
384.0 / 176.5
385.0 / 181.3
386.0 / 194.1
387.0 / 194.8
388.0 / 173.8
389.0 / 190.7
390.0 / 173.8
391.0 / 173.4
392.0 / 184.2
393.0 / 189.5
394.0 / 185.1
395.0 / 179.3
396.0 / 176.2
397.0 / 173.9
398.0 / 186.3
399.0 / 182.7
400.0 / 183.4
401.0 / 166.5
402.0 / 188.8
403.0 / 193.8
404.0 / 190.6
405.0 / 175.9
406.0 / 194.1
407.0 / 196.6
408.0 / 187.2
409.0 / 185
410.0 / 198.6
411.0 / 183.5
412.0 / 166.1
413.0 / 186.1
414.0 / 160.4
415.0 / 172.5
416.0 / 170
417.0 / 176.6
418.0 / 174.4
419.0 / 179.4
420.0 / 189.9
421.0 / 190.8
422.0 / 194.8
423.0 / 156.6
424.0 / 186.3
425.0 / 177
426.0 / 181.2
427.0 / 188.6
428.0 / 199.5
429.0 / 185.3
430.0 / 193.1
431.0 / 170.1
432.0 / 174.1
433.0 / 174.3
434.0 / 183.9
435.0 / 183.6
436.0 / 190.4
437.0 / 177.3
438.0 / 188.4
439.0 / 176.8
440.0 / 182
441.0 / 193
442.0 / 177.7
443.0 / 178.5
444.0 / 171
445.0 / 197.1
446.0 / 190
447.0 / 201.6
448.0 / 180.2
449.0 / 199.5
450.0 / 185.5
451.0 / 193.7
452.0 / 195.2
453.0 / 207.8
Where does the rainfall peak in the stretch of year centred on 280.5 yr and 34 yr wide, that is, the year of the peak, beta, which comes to 297.0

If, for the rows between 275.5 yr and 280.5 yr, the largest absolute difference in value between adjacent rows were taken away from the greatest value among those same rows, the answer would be 159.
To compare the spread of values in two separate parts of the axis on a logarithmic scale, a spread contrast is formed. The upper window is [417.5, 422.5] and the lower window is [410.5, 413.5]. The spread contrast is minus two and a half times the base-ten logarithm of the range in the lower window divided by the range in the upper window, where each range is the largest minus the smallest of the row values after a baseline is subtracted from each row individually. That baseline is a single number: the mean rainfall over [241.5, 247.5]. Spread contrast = 0.02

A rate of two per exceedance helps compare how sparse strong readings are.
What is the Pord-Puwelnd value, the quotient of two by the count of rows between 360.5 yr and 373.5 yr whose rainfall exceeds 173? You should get 0.40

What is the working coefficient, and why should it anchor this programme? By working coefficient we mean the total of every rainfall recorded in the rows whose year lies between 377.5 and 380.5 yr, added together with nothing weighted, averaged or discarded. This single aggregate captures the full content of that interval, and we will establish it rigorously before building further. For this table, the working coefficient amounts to 551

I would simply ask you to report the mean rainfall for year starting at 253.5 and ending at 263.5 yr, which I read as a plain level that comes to 140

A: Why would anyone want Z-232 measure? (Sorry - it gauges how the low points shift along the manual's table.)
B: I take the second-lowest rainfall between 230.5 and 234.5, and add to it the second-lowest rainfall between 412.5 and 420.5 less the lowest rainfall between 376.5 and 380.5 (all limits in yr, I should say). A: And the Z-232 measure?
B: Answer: 151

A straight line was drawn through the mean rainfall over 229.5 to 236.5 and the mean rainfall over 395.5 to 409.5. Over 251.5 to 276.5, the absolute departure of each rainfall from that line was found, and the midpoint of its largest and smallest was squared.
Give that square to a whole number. 387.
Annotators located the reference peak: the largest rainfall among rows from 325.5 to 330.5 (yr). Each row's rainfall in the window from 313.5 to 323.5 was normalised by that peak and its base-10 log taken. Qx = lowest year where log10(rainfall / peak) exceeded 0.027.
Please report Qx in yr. 318.0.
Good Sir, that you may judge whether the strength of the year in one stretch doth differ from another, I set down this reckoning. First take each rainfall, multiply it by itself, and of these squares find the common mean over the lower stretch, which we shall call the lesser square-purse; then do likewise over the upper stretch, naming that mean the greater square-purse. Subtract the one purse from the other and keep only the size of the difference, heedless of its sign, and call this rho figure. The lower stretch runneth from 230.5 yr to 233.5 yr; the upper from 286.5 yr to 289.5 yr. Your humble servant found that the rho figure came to 9173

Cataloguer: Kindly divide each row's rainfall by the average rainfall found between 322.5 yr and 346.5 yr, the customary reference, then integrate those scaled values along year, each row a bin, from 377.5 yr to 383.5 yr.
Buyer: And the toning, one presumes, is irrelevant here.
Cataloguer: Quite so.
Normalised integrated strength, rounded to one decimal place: 6.2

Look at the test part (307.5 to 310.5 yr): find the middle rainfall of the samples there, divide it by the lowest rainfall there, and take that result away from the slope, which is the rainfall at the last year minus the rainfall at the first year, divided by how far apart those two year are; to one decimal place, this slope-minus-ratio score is -5.8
